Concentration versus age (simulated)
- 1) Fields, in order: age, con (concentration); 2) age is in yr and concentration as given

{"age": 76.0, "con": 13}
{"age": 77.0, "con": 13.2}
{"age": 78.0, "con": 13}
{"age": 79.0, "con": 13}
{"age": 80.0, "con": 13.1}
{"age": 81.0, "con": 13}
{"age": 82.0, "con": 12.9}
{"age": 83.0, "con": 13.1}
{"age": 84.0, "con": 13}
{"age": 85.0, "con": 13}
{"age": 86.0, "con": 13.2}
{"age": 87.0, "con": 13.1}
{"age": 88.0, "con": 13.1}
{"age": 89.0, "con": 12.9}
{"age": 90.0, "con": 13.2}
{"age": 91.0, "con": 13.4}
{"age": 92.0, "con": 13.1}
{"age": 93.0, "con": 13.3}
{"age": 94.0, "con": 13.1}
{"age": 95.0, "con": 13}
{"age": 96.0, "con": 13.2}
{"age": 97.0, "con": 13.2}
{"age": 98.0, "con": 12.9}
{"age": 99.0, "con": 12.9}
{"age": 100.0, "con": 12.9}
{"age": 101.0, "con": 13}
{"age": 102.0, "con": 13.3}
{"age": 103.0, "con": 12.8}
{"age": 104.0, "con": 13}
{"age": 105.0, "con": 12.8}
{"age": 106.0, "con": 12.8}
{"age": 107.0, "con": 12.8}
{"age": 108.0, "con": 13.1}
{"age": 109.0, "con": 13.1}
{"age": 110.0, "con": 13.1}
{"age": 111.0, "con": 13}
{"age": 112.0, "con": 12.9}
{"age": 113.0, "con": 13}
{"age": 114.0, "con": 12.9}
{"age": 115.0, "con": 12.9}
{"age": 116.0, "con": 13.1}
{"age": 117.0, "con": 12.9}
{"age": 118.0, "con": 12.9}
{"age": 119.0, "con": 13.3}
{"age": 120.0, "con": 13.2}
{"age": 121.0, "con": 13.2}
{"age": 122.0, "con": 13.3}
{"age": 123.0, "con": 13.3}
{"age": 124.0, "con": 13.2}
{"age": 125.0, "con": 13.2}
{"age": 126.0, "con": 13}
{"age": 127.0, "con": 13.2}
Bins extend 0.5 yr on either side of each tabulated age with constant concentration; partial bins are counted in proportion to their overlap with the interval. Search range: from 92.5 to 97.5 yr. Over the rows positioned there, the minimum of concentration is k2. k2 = 13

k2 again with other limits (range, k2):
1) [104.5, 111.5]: 12.8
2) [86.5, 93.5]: 12.9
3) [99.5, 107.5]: 12.8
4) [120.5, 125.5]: 13.2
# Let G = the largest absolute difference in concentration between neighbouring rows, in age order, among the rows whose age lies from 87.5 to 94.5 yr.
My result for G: 0.30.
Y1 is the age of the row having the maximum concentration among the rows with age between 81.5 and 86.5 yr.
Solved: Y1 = 86.0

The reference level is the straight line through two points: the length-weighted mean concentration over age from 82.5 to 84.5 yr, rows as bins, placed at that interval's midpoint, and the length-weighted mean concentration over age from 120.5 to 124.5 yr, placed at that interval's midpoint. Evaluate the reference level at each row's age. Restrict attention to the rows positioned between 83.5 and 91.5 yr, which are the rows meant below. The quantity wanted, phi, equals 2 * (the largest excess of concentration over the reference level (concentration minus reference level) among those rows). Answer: 0.62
